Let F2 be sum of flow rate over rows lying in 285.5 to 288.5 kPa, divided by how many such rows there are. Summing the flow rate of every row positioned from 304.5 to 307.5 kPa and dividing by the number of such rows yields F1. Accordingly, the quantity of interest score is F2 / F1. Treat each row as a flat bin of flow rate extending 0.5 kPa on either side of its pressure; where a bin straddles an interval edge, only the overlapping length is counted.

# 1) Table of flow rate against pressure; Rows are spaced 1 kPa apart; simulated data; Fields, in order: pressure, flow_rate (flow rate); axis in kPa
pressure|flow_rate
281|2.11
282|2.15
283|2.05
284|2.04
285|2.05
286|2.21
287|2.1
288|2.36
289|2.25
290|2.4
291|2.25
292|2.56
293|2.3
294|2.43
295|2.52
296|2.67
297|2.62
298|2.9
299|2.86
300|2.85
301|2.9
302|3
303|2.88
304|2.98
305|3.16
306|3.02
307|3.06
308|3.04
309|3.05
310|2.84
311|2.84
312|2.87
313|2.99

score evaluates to 0.72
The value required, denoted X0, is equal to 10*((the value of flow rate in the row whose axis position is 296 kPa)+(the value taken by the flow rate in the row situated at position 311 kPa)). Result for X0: 55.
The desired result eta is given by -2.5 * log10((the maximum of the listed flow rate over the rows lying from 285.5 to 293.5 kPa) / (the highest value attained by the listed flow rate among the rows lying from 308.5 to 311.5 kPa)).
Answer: 0.19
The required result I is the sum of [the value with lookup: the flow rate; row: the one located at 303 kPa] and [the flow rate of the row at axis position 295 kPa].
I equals 5.4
